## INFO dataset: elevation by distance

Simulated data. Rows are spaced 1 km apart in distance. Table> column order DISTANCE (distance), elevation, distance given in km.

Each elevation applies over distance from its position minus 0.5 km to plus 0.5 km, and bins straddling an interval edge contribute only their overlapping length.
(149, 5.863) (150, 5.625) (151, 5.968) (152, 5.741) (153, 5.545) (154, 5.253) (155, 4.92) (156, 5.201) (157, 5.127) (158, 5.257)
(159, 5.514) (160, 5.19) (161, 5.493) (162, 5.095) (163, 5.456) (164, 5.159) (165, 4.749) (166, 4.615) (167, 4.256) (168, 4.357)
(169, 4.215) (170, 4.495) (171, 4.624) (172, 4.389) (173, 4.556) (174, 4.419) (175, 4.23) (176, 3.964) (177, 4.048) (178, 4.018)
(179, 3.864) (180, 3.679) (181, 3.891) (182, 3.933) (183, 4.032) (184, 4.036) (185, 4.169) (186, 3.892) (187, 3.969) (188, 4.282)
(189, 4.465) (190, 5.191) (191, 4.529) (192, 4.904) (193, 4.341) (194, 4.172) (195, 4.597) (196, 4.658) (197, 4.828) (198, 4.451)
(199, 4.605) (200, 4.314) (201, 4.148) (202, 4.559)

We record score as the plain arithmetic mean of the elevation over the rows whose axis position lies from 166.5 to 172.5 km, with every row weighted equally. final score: 4.4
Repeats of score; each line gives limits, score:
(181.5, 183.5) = 4.0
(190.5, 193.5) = 4.6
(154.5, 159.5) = 5.2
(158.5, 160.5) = 5.4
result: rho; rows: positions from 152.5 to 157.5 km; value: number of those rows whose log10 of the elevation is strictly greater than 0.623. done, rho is 5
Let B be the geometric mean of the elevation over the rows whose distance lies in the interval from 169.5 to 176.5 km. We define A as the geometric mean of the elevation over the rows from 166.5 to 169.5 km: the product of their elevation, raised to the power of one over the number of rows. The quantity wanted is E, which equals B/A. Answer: 1.02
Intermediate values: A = 4.28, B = 4.4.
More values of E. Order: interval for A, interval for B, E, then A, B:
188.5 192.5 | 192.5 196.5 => 0.93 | 4.76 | 4.4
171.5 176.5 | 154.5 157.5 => 1.18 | 4.31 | 5.1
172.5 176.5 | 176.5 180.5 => 0.91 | 4.29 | 3.9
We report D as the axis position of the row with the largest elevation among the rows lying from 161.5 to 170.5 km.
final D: 163 km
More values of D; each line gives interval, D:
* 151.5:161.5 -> 152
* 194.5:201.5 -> 197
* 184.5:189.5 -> 189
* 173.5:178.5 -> 174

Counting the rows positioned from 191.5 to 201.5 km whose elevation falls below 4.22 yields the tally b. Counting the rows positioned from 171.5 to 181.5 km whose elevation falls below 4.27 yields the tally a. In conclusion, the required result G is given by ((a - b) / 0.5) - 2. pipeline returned 8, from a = 7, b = 2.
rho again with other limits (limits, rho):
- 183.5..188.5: 1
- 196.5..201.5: 4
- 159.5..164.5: 5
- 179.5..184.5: 0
